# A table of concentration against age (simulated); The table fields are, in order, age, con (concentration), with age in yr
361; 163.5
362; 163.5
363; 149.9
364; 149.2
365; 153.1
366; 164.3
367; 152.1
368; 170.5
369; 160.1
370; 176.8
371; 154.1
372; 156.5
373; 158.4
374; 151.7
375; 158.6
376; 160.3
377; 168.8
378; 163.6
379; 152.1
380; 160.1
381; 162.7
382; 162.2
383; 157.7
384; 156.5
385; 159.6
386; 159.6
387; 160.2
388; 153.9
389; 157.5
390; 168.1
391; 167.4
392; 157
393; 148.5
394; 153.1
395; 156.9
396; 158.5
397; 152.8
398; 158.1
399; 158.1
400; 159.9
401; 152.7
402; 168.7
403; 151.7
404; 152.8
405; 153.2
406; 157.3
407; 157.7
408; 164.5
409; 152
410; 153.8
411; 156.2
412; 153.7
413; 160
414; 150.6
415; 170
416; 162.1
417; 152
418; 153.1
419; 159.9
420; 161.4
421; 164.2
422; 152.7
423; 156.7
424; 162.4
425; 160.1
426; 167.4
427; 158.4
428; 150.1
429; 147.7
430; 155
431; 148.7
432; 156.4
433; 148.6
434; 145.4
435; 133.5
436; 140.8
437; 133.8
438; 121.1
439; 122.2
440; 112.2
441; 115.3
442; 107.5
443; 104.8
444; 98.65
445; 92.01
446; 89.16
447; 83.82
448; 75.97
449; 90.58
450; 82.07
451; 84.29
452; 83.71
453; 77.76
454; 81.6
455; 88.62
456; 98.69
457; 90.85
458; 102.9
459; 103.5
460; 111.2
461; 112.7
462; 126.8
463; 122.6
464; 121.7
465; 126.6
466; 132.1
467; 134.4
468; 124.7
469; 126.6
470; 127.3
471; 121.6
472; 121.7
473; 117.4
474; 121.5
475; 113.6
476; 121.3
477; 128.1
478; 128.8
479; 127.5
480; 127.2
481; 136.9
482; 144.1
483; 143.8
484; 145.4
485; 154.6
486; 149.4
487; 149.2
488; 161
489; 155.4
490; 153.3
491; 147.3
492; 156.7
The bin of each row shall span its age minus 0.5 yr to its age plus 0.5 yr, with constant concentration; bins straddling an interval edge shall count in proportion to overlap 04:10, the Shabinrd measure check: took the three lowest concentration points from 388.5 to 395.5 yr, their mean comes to 153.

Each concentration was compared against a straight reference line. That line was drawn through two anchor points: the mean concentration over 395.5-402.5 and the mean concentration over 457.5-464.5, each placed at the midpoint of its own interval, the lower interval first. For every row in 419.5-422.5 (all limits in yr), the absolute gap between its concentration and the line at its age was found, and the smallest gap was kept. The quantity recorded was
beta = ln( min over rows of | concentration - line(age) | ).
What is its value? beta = 2.4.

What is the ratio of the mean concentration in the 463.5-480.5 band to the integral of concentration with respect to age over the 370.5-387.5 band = 0.046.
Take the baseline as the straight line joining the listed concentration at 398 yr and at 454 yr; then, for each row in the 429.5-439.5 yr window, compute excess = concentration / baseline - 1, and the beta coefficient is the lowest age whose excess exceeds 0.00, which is 430 yr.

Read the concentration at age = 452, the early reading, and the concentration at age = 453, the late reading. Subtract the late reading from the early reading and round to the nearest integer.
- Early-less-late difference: 6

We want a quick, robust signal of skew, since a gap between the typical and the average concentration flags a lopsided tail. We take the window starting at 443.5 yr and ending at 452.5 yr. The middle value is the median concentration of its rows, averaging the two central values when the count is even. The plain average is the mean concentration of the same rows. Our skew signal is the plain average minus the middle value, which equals 2.4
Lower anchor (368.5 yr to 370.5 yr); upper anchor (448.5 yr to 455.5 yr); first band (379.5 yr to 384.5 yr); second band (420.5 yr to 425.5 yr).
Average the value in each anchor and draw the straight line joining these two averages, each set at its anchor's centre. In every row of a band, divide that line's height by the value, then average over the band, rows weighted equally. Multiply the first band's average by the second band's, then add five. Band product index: 5.70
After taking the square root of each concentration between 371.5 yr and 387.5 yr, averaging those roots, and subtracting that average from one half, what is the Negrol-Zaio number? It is -12.1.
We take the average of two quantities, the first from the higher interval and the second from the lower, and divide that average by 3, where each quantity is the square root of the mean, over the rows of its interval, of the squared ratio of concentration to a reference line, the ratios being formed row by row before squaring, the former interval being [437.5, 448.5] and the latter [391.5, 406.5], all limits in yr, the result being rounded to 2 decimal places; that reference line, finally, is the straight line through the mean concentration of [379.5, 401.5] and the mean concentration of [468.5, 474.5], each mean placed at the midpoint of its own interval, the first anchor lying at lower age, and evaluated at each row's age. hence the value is 0.30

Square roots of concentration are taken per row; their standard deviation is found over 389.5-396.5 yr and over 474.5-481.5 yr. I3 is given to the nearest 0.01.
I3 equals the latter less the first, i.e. 0.04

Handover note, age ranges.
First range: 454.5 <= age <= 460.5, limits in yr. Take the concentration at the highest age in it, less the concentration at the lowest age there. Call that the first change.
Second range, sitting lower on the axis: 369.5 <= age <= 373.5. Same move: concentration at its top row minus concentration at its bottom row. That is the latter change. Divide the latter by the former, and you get -1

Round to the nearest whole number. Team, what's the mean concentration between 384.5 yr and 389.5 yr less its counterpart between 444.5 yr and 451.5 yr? 73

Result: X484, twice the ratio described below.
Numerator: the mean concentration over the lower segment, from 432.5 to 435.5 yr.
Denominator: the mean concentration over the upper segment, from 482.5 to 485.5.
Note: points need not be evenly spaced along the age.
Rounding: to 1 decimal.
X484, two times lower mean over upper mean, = 1.9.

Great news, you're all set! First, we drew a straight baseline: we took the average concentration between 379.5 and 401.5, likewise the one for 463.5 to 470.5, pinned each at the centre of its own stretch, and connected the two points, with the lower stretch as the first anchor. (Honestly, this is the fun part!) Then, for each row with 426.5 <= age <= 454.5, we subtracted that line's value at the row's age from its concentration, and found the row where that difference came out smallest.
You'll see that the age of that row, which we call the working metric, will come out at 448 yr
